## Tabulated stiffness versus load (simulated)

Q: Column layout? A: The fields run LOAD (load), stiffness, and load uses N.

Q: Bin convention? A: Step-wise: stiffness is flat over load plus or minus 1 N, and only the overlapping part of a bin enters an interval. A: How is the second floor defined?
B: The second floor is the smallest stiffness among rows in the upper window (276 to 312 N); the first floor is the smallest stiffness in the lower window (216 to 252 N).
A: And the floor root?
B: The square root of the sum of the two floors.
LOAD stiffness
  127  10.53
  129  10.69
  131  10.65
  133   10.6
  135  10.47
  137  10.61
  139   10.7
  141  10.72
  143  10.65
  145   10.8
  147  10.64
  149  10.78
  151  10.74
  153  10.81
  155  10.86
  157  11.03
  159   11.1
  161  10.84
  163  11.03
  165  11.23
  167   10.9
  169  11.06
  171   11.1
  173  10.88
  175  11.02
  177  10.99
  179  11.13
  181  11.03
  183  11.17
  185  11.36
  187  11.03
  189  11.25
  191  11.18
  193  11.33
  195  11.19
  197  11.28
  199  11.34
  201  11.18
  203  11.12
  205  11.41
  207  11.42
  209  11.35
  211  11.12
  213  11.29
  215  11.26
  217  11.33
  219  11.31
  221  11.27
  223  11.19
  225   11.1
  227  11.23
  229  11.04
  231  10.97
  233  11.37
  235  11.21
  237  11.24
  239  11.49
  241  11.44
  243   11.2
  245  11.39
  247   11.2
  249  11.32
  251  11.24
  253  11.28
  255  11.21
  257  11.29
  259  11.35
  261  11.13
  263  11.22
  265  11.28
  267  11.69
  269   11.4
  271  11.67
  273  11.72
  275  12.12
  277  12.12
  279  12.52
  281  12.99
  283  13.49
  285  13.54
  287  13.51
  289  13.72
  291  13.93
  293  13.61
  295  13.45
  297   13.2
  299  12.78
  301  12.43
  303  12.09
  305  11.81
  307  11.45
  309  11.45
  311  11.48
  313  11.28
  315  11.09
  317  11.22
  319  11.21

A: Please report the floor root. 4.73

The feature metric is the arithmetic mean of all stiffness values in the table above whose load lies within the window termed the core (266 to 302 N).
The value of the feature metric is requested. 12.77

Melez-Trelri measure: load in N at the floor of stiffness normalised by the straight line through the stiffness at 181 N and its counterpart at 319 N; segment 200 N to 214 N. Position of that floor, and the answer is 211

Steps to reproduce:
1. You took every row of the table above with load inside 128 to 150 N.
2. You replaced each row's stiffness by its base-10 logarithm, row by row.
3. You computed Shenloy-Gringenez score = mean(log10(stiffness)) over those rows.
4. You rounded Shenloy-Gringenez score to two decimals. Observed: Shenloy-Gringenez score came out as 1.03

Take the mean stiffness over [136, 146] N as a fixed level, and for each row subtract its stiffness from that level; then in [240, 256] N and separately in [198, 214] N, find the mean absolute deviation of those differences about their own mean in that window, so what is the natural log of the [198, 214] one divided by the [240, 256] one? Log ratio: 0.3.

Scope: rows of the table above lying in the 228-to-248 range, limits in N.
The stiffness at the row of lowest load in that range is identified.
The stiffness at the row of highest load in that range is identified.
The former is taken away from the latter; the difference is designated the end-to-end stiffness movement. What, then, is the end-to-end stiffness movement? 0.16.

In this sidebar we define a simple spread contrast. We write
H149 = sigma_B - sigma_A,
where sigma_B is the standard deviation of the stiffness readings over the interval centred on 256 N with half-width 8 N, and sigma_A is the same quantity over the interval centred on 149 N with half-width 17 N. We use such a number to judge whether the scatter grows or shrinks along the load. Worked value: -0.13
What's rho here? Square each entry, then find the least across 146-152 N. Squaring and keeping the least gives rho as 113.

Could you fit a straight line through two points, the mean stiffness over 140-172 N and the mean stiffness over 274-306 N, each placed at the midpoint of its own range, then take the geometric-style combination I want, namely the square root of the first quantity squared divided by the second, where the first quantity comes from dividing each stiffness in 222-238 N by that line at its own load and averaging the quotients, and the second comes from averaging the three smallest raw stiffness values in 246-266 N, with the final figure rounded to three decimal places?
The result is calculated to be 0.278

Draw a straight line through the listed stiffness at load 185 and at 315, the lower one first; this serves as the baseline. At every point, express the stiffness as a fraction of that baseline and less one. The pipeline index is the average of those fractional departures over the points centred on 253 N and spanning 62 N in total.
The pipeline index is 0.027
